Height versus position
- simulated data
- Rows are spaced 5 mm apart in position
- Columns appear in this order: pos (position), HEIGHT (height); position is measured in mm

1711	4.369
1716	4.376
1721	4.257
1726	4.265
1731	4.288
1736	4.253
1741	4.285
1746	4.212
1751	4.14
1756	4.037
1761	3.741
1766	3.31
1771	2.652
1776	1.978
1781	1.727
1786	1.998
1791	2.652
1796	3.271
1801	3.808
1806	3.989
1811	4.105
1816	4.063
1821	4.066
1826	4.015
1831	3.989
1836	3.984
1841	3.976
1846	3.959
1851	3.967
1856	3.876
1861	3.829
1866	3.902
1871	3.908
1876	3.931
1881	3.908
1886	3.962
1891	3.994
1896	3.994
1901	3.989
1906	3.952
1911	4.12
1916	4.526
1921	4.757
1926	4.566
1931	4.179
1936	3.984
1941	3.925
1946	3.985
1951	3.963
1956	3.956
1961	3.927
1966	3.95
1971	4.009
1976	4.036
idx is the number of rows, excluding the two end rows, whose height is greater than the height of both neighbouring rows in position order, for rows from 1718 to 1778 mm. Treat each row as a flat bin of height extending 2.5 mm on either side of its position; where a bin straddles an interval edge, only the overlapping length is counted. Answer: 2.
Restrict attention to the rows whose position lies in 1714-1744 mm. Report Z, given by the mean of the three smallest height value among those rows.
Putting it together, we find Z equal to 4.26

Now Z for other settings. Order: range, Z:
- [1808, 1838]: 4.00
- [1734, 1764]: 3.97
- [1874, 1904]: 3.93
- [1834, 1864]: 3.89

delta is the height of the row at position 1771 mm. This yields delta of 2.652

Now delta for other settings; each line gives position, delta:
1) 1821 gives 4.066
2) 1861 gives 3.829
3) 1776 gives 1.978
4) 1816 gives 4.063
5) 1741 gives 4.285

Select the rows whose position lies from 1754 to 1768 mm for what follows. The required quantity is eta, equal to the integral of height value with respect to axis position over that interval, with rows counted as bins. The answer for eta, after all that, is 52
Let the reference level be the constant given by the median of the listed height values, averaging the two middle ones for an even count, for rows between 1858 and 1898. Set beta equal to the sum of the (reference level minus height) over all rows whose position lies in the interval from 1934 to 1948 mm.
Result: -0.14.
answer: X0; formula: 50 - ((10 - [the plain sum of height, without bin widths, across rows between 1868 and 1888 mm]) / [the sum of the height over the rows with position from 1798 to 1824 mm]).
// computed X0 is 50.3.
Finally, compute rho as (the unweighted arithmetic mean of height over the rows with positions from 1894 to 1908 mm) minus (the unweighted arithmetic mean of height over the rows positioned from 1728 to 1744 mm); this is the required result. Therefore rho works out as -0.30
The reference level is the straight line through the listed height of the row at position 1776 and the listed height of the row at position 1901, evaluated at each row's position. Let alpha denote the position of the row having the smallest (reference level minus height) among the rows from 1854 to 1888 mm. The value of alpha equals 1856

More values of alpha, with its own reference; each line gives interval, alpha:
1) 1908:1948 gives 1921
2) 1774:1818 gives 1811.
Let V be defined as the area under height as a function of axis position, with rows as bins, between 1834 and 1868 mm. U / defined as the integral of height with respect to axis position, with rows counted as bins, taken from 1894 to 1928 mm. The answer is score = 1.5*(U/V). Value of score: 1.63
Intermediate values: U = 145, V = 134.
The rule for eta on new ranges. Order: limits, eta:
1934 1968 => 134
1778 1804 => 70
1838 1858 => 79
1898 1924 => 111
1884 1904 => 80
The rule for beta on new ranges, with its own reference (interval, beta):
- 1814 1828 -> -0.39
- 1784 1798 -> 3.84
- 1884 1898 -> -0.19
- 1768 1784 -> 5.40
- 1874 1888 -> -0.04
